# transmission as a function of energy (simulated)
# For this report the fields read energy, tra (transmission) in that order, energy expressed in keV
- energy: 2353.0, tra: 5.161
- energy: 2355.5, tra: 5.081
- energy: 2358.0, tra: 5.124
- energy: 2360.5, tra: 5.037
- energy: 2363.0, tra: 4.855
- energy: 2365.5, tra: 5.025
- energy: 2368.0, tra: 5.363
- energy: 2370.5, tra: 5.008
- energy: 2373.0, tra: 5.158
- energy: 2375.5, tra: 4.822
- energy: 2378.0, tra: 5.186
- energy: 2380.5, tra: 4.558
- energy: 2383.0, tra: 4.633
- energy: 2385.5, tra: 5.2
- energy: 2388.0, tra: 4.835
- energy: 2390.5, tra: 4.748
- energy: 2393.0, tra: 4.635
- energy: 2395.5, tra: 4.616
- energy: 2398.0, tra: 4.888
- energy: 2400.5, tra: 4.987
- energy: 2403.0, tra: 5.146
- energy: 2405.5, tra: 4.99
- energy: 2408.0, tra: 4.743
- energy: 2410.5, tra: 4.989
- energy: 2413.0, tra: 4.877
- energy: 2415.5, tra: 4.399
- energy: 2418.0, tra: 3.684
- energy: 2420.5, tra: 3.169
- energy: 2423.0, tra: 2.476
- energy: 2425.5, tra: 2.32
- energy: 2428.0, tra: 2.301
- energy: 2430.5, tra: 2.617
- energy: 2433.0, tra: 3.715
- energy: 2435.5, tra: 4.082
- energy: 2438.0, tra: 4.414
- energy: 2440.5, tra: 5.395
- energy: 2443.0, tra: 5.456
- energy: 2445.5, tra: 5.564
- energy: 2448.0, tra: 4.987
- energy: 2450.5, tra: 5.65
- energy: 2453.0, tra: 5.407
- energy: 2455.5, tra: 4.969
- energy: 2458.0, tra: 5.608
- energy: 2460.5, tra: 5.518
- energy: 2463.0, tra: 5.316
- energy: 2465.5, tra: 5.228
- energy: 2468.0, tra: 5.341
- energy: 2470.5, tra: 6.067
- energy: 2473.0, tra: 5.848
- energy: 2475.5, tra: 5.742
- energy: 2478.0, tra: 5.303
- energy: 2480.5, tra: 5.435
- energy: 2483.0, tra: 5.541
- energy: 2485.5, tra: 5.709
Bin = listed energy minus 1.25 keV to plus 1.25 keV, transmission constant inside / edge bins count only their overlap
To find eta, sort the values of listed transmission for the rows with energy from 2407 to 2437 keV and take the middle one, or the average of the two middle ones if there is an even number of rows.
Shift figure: 3.7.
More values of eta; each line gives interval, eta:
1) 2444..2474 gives 5.5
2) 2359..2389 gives 5.0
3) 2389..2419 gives 4.8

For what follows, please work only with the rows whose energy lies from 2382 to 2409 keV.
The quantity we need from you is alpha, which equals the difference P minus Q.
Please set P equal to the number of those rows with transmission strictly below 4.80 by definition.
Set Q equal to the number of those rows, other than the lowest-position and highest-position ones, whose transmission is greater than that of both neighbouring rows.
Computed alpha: 3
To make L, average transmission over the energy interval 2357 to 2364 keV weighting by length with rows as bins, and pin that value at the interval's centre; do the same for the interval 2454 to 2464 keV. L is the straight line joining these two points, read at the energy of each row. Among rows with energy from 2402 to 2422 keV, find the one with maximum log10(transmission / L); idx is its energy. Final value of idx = 2403.0 keV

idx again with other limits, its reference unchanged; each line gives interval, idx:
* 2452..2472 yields 2470.5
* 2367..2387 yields 2368.0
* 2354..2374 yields 2368.0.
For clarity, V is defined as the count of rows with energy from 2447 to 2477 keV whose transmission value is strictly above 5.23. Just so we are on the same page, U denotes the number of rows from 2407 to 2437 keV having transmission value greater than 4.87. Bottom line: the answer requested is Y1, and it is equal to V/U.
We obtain 4.5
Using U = 2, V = 9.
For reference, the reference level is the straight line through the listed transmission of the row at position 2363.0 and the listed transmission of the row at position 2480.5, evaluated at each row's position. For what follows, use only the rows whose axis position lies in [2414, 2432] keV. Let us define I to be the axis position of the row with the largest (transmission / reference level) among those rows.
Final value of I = 2415.5 keV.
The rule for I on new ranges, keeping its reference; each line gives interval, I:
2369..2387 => 2378.0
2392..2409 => 2403.0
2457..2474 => 2470.5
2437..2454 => 2450.5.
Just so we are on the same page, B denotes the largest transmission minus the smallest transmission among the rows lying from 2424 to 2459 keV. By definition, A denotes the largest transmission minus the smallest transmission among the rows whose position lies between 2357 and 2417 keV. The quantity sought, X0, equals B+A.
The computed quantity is 4.3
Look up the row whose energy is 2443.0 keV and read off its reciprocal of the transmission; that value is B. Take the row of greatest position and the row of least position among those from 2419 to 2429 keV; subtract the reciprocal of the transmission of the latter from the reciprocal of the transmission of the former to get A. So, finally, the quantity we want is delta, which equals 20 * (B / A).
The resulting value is 31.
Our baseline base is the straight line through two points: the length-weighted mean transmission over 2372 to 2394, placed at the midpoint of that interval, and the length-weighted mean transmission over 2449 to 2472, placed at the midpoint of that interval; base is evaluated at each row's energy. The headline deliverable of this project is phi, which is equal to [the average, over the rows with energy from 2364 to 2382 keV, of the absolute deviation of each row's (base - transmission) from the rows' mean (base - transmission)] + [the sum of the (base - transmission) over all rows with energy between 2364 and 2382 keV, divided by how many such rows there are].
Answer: 0.0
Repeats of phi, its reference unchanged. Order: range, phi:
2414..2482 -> 1.6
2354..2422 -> 0.5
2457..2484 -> 0.2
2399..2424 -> 1.5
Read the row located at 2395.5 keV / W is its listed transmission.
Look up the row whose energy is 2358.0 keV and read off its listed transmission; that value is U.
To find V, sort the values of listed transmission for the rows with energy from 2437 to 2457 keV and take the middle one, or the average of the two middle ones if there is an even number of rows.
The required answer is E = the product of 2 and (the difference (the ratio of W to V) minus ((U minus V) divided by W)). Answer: 1.83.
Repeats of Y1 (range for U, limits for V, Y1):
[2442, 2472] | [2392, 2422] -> 0.0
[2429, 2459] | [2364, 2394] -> 0.1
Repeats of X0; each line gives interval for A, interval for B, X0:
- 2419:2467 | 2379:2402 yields 4.0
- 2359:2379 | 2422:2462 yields 3.9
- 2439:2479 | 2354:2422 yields 3.3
